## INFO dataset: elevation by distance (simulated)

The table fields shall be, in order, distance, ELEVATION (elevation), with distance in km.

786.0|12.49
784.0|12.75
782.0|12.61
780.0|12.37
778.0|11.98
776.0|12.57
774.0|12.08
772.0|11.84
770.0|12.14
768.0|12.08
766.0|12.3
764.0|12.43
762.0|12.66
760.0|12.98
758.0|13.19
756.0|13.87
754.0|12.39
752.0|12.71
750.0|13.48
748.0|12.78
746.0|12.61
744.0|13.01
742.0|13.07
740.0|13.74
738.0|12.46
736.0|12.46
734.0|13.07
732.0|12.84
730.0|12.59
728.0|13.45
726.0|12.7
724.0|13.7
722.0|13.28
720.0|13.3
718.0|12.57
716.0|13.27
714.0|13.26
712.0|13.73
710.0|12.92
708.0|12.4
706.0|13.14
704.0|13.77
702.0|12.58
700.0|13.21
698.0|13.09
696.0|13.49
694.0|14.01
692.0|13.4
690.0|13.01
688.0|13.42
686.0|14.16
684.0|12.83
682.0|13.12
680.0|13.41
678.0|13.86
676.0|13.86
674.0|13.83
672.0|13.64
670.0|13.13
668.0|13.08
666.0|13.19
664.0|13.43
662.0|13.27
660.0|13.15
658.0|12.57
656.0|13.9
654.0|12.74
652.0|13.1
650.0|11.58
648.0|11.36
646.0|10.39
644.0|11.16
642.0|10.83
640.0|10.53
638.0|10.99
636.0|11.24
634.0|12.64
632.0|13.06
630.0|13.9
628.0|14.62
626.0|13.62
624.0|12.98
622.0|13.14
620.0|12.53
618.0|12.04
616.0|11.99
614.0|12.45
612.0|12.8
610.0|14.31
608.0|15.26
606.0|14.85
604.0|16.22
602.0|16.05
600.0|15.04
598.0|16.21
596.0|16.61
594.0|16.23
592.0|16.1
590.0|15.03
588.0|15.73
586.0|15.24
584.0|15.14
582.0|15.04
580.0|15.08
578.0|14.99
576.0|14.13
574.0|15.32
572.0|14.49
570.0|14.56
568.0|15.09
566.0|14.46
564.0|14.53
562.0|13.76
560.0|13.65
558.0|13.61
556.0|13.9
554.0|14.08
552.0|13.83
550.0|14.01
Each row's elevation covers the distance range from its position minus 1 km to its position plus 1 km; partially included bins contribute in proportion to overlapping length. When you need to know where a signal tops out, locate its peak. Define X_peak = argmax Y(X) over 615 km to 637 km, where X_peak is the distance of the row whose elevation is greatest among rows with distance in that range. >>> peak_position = 628.0 km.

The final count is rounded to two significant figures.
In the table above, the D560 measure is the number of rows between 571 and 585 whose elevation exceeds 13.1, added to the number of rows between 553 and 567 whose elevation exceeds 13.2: 14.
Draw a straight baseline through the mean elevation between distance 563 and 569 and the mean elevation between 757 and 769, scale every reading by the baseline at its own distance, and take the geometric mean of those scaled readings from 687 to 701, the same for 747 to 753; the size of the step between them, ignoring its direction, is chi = 0.016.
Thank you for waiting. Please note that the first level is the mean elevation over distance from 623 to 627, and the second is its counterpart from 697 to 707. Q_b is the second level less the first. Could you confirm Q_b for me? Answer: -0.1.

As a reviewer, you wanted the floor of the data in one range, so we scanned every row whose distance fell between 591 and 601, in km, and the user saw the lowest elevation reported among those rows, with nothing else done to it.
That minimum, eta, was 15.04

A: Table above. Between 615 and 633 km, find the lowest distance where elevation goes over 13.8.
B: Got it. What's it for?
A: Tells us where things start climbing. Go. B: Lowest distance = 628.0 km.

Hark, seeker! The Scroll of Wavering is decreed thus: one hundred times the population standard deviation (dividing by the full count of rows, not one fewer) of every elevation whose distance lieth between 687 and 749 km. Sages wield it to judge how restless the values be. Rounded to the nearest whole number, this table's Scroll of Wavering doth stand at 43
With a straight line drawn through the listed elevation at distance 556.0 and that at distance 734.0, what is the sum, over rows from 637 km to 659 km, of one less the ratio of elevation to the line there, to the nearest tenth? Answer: 1.4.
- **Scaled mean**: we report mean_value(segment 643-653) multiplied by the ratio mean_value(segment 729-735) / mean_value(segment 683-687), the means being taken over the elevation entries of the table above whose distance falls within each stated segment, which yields 11.0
